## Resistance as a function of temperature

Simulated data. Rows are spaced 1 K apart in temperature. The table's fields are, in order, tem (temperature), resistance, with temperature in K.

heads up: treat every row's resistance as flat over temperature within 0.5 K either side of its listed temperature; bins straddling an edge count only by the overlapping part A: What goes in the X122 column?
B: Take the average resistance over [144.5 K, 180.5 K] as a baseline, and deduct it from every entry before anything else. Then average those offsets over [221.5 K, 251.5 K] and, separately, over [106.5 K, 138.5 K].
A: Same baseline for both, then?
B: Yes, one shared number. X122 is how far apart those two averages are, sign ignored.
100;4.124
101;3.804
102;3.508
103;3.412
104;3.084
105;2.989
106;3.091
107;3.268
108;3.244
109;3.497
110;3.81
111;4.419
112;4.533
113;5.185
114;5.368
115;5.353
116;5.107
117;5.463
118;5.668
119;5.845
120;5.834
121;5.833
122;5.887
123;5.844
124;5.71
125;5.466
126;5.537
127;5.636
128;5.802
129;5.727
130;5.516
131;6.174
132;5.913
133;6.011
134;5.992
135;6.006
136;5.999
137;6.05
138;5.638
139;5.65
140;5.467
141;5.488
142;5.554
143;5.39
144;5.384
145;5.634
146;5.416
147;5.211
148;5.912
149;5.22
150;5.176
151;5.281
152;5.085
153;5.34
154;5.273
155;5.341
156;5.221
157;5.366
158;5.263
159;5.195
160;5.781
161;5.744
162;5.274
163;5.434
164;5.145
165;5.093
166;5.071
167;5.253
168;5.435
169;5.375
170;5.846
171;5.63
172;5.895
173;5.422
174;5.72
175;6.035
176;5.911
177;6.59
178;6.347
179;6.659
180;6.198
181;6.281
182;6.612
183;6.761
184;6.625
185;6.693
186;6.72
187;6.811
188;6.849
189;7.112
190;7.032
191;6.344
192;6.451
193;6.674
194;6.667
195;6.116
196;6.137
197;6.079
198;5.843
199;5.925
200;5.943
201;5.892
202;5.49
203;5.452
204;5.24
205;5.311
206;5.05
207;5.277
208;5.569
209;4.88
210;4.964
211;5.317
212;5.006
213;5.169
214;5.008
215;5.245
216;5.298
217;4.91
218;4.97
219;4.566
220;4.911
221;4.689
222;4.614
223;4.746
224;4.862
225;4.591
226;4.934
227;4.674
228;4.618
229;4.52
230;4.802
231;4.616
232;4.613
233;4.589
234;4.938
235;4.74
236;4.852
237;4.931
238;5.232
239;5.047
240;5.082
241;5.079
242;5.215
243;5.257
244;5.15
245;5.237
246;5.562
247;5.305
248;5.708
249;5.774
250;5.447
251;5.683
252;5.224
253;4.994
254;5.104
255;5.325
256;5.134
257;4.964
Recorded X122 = 0.34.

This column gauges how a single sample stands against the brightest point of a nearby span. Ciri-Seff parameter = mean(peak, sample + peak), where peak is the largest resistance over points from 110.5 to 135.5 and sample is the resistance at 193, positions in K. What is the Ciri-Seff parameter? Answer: 9.51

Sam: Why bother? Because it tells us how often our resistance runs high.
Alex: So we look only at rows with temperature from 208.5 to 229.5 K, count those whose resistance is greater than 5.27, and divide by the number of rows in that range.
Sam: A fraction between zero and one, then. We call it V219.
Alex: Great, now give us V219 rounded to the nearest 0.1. 0.1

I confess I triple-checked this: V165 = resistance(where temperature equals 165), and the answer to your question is 5.093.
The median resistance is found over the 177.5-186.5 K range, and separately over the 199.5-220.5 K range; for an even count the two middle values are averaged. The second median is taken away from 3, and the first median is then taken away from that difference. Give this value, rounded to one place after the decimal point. -8.9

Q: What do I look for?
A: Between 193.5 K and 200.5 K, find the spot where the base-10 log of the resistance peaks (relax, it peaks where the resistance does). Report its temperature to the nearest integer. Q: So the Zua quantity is 194 K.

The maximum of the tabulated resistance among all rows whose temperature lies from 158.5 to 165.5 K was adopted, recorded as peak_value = 5.781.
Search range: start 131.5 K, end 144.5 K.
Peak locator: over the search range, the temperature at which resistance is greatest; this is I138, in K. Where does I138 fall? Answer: 137 K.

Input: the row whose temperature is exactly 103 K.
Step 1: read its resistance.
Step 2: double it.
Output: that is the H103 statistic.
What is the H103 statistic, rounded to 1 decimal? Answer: 6.8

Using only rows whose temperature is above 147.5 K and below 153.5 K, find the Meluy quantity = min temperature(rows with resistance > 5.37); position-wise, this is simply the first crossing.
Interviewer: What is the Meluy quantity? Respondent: 148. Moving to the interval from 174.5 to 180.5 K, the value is 175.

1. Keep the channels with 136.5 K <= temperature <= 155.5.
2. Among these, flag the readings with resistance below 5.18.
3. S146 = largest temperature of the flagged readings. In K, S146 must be 152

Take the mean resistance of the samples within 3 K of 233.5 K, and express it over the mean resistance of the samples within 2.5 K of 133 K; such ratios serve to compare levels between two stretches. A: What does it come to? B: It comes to 0.78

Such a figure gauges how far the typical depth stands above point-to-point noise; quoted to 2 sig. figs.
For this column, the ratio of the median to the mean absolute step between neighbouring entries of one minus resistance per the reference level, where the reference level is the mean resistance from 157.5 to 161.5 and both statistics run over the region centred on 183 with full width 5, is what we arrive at -6.6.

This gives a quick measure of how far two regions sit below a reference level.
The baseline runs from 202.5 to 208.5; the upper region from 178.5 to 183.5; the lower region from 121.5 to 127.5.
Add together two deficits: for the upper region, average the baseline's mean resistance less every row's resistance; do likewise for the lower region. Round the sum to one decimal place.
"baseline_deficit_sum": -1.5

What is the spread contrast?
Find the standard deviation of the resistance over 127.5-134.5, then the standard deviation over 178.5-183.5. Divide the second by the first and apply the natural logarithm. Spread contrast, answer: 0.1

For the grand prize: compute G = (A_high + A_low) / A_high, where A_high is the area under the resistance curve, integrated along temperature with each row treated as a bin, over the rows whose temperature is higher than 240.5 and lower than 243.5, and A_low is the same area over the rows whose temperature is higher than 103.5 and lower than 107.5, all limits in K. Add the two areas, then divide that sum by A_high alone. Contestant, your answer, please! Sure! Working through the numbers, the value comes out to 1.80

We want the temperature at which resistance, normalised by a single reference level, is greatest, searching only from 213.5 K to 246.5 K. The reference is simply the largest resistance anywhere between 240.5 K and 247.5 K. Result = 246 K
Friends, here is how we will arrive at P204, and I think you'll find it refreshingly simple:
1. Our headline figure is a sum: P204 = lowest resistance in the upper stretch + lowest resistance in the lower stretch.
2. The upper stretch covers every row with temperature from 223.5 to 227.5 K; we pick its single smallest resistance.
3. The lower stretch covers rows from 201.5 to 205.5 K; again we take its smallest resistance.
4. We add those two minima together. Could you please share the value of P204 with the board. 9.8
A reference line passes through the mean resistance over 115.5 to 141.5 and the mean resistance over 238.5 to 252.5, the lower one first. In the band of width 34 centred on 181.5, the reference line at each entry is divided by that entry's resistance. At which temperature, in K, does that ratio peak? 166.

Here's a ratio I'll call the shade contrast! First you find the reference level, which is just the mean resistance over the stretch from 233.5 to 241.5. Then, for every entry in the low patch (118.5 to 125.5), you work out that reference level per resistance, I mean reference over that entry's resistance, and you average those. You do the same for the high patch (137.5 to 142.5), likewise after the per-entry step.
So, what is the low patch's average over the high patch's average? 0.96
